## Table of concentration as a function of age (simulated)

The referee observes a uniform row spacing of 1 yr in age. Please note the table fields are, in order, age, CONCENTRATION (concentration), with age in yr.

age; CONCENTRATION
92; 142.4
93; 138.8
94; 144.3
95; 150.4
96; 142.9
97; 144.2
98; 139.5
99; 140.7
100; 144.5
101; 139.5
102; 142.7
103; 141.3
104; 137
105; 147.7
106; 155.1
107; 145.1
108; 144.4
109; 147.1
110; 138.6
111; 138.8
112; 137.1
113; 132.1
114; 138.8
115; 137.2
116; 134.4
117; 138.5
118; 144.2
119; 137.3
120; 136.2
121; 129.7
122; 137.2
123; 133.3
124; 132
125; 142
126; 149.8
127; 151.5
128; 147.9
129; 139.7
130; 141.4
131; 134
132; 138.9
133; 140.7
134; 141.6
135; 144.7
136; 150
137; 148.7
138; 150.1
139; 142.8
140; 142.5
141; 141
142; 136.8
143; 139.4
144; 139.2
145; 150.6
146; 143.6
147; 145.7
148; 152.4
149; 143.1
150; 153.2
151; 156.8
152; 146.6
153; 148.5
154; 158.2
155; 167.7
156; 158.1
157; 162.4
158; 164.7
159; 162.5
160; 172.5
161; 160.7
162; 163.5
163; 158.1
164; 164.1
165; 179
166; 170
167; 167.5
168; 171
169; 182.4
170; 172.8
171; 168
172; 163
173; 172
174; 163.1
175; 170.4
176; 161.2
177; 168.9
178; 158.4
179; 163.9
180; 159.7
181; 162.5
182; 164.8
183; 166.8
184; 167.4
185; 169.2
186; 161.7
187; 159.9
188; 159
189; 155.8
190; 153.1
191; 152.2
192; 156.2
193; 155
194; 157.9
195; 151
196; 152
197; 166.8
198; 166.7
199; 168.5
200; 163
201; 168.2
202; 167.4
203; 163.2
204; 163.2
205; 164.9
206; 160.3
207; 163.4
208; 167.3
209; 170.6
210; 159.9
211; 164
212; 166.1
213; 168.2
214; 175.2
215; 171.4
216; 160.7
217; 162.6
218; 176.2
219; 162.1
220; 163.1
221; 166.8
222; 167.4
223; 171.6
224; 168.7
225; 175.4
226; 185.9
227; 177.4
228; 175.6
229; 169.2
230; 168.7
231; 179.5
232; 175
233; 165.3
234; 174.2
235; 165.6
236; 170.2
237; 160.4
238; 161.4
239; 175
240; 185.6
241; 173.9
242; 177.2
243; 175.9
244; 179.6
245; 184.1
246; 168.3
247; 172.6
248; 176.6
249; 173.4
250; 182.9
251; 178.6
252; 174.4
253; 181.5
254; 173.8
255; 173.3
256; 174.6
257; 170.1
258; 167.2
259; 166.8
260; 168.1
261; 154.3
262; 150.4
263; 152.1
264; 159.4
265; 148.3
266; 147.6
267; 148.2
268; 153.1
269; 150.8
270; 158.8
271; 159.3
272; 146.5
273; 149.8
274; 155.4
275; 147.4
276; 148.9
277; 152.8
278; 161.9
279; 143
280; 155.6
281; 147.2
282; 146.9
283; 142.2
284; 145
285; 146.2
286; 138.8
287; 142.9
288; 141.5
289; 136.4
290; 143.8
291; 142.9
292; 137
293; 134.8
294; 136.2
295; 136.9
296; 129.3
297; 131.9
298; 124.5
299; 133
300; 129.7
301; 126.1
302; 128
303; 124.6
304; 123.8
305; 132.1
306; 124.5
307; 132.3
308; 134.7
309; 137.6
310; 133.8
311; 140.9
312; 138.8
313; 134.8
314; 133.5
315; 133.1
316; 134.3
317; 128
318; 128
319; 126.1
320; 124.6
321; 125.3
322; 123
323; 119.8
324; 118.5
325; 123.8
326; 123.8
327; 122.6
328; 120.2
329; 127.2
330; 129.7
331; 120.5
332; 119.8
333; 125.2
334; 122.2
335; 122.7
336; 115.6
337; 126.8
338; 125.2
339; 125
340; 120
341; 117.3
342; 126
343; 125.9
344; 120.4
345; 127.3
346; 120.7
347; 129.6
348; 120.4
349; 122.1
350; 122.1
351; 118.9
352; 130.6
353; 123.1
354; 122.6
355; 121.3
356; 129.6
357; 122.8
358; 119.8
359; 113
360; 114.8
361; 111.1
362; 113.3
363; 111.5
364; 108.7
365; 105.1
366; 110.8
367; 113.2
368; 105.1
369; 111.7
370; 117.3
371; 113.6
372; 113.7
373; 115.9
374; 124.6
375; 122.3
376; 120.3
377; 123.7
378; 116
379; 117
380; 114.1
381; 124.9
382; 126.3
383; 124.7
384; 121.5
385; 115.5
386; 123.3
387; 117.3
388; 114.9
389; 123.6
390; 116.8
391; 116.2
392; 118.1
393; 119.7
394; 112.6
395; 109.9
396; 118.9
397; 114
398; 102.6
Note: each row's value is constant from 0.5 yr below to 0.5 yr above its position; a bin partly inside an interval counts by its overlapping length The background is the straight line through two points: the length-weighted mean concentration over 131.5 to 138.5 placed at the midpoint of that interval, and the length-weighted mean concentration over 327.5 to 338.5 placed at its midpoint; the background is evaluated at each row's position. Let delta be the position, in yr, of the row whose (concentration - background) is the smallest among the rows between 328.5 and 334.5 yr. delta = 332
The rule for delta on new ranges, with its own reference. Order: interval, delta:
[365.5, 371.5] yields 368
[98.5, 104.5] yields 104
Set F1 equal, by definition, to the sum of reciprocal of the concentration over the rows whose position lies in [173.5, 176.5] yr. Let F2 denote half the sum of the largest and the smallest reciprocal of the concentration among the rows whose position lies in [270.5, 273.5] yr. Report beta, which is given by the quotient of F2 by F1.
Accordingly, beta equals 0.36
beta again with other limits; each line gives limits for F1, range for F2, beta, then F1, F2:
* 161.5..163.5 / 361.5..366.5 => 0.74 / 0.012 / 0.0092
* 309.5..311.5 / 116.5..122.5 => 0.50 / 0.015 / 0.0073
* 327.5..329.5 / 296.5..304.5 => 0.48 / 0.016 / 0.0078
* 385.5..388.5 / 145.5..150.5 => 0.27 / 0.025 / 0.0068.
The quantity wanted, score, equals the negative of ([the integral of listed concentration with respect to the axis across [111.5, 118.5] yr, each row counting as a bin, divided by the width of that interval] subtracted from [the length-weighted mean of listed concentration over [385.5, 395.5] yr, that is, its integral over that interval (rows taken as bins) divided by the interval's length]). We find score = 20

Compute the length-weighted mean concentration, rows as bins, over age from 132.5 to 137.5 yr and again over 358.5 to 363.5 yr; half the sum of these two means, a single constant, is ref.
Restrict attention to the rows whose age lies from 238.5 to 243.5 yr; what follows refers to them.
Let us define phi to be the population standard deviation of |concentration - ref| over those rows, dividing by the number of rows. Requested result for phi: 4.2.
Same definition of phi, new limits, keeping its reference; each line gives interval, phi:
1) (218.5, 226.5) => 7.2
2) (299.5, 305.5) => 1.6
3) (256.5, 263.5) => 7.9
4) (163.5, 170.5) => 5.9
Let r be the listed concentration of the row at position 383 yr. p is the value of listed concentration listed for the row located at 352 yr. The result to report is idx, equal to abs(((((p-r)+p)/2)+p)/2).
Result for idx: 99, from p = 130.6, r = 124.7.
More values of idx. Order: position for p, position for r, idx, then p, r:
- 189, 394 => 128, 155.8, 112.6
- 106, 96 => 119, 155.1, 142.9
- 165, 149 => 143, 179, 143.1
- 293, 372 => 106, 134.8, 113.7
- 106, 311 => 120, 155.1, 140.9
